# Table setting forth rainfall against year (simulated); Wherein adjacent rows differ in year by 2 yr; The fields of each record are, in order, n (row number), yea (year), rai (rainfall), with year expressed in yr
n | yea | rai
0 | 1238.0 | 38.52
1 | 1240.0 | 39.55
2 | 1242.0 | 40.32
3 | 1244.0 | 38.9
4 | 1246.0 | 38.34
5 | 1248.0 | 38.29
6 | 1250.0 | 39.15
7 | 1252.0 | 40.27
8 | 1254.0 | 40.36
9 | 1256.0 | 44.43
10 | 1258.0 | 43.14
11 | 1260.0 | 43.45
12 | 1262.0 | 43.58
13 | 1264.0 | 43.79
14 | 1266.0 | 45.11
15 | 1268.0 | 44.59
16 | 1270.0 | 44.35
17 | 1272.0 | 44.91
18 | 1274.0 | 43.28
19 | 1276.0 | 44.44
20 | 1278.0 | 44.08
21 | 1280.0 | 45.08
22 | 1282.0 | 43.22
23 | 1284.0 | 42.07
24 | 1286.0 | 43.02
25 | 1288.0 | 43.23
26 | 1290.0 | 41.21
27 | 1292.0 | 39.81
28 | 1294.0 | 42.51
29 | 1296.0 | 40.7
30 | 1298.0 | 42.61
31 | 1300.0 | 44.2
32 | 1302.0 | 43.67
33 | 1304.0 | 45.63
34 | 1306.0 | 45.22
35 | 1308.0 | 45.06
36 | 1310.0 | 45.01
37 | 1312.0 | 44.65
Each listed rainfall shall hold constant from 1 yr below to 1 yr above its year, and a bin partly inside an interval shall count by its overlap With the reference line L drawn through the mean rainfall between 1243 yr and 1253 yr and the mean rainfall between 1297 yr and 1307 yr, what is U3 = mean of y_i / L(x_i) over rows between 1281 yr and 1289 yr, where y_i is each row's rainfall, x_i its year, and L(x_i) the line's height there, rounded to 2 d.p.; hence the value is 1.01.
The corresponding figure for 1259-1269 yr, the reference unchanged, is 1.09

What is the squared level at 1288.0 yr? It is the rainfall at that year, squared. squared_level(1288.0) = 1869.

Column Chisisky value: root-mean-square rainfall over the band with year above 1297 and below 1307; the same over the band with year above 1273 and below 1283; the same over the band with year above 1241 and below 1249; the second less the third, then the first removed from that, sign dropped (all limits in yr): 39.2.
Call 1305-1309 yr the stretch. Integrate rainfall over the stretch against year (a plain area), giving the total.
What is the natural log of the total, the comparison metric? 5.20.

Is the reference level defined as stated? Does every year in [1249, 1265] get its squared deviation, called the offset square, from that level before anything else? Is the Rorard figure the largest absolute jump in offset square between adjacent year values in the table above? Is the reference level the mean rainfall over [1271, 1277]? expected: 15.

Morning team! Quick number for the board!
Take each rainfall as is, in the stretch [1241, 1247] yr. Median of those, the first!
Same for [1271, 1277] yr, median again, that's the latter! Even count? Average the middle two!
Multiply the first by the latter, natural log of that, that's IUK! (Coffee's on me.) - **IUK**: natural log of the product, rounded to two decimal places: 7.46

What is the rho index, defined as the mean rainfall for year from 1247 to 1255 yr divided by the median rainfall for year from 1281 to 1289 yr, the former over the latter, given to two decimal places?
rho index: 0.92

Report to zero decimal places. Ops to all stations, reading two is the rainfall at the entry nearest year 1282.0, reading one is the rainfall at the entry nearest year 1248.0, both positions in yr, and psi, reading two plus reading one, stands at 82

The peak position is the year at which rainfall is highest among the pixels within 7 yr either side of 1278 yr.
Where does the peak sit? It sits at 1280.0 yr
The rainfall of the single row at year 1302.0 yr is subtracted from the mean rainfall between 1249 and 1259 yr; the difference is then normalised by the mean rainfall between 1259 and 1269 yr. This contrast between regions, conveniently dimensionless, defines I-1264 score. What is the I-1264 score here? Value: -0.05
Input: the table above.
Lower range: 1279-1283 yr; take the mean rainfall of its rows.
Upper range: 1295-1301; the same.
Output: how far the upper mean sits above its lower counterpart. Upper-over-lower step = -2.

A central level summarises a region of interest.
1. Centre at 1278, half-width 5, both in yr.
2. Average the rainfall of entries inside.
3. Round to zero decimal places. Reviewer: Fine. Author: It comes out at 44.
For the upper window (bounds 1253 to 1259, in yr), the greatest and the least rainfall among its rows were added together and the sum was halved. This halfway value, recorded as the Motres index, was 42.4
